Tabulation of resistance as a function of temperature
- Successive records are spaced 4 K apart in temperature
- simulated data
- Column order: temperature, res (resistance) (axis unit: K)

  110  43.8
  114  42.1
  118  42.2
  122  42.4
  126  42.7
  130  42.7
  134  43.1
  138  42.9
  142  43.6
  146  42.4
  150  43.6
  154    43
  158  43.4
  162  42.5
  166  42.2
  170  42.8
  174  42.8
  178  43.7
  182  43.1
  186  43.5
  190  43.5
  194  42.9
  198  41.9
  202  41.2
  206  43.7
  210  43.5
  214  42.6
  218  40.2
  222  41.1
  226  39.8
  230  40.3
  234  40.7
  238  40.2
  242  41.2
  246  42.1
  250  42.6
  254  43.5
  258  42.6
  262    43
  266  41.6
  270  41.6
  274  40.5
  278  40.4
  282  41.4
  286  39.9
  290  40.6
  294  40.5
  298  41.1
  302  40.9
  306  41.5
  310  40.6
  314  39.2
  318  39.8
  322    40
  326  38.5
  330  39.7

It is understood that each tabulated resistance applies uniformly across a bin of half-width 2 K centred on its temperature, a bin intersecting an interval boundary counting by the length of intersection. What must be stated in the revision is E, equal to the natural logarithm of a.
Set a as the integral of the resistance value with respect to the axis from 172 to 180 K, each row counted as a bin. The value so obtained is 5.85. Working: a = 346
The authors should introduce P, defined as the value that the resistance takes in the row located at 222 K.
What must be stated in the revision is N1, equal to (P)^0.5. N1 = 6.41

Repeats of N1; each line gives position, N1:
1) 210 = 6.60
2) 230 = 6.35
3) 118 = 6.50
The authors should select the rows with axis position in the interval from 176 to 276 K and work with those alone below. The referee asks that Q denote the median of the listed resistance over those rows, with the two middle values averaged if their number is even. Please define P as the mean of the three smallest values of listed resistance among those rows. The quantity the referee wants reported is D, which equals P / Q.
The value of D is 0.952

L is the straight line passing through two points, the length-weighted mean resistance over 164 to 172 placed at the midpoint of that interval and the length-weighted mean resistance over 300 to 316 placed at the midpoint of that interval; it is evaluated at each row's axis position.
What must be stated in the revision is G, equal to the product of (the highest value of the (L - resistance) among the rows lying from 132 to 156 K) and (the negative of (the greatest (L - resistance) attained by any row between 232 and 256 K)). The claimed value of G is -0.5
